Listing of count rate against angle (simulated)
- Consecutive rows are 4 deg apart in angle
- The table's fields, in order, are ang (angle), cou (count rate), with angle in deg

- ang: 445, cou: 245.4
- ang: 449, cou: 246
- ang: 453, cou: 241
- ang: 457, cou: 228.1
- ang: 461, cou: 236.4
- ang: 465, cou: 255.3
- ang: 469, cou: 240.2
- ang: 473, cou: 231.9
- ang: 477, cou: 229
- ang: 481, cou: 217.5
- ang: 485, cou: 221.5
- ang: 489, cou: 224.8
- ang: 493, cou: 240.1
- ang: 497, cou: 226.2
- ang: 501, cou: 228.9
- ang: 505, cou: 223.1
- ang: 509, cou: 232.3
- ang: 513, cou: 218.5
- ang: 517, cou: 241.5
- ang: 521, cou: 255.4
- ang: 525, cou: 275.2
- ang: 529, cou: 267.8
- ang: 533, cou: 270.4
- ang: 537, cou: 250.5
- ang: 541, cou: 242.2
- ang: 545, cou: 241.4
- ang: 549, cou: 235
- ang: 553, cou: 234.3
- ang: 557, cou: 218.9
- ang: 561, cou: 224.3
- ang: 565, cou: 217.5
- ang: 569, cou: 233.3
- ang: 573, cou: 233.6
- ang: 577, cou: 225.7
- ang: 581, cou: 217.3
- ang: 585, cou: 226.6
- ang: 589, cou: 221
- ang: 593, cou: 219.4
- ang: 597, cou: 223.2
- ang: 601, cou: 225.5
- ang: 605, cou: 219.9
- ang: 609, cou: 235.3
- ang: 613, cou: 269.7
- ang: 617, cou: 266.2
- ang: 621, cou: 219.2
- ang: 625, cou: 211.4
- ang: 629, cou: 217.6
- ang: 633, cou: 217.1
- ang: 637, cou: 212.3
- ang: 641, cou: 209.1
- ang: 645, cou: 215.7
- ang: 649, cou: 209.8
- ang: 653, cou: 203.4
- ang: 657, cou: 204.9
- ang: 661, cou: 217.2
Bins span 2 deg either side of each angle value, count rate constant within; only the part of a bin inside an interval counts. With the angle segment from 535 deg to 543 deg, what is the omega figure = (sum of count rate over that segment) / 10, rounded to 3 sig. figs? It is 49.3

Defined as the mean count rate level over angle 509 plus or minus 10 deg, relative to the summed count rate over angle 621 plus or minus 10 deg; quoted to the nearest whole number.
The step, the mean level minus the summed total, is -955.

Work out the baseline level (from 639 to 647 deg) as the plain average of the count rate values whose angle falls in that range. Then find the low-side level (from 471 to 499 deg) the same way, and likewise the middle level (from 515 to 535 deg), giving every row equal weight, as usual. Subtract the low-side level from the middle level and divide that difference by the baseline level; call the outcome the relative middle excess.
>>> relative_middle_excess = 0.16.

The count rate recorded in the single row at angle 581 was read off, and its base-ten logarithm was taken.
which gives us 2.34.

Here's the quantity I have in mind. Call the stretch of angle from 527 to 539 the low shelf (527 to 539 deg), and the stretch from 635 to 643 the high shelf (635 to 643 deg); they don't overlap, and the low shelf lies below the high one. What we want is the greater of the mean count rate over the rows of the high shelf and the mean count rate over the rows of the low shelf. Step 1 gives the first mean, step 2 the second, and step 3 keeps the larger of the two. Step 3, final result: 263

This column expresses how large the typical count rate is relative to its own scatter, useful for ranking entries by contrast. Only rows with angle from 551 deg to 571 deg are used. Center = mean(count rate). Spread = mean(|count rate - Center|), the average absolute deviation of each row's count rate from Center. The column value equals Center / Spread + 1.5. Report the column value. 36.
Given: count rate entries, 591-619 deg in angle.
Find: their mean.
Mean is 237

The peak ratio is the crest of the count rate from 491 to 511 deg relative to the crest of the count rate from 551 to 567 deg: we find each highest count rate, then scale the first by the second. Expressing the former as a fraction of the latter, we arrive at 1.02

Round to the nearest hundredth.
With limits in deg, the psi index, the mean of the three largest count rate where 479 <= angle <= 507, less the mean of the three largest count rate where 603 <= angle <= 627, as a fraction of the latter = -0.10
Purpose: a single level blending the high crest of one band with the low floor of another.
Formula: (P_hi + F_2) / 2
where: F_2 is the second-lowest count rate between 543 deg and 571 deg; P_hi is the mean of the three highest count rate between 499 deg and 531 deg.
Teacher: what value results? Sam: 243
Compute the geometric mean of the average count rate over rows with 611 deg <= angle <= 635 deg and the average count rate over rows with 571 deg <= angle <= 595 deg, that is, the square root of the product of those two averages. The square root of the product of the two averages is 229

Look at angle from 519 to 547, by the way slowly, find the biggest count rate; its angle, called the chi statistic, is 525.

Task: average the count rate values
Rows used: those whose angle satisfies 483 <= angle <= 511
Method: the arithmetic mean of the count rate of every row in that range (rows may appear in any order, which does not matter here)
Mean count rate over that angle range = 228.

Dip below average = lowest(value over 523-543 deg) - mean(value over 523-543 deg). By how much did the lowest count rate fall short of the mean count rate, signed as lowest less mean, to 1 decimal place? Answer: -19.0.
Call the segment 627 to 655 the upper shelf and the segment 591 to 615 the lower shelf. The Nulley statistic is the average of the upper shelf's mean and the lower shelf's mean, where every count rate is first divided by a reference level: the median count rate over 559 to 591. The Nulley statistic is 0.99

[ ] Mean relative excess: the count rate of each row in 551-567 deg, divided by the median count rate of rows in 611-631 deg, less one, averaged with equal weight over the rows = 0.021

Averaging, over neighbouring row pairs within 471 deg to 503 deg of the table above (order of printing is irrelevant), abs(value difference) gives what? 7.7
